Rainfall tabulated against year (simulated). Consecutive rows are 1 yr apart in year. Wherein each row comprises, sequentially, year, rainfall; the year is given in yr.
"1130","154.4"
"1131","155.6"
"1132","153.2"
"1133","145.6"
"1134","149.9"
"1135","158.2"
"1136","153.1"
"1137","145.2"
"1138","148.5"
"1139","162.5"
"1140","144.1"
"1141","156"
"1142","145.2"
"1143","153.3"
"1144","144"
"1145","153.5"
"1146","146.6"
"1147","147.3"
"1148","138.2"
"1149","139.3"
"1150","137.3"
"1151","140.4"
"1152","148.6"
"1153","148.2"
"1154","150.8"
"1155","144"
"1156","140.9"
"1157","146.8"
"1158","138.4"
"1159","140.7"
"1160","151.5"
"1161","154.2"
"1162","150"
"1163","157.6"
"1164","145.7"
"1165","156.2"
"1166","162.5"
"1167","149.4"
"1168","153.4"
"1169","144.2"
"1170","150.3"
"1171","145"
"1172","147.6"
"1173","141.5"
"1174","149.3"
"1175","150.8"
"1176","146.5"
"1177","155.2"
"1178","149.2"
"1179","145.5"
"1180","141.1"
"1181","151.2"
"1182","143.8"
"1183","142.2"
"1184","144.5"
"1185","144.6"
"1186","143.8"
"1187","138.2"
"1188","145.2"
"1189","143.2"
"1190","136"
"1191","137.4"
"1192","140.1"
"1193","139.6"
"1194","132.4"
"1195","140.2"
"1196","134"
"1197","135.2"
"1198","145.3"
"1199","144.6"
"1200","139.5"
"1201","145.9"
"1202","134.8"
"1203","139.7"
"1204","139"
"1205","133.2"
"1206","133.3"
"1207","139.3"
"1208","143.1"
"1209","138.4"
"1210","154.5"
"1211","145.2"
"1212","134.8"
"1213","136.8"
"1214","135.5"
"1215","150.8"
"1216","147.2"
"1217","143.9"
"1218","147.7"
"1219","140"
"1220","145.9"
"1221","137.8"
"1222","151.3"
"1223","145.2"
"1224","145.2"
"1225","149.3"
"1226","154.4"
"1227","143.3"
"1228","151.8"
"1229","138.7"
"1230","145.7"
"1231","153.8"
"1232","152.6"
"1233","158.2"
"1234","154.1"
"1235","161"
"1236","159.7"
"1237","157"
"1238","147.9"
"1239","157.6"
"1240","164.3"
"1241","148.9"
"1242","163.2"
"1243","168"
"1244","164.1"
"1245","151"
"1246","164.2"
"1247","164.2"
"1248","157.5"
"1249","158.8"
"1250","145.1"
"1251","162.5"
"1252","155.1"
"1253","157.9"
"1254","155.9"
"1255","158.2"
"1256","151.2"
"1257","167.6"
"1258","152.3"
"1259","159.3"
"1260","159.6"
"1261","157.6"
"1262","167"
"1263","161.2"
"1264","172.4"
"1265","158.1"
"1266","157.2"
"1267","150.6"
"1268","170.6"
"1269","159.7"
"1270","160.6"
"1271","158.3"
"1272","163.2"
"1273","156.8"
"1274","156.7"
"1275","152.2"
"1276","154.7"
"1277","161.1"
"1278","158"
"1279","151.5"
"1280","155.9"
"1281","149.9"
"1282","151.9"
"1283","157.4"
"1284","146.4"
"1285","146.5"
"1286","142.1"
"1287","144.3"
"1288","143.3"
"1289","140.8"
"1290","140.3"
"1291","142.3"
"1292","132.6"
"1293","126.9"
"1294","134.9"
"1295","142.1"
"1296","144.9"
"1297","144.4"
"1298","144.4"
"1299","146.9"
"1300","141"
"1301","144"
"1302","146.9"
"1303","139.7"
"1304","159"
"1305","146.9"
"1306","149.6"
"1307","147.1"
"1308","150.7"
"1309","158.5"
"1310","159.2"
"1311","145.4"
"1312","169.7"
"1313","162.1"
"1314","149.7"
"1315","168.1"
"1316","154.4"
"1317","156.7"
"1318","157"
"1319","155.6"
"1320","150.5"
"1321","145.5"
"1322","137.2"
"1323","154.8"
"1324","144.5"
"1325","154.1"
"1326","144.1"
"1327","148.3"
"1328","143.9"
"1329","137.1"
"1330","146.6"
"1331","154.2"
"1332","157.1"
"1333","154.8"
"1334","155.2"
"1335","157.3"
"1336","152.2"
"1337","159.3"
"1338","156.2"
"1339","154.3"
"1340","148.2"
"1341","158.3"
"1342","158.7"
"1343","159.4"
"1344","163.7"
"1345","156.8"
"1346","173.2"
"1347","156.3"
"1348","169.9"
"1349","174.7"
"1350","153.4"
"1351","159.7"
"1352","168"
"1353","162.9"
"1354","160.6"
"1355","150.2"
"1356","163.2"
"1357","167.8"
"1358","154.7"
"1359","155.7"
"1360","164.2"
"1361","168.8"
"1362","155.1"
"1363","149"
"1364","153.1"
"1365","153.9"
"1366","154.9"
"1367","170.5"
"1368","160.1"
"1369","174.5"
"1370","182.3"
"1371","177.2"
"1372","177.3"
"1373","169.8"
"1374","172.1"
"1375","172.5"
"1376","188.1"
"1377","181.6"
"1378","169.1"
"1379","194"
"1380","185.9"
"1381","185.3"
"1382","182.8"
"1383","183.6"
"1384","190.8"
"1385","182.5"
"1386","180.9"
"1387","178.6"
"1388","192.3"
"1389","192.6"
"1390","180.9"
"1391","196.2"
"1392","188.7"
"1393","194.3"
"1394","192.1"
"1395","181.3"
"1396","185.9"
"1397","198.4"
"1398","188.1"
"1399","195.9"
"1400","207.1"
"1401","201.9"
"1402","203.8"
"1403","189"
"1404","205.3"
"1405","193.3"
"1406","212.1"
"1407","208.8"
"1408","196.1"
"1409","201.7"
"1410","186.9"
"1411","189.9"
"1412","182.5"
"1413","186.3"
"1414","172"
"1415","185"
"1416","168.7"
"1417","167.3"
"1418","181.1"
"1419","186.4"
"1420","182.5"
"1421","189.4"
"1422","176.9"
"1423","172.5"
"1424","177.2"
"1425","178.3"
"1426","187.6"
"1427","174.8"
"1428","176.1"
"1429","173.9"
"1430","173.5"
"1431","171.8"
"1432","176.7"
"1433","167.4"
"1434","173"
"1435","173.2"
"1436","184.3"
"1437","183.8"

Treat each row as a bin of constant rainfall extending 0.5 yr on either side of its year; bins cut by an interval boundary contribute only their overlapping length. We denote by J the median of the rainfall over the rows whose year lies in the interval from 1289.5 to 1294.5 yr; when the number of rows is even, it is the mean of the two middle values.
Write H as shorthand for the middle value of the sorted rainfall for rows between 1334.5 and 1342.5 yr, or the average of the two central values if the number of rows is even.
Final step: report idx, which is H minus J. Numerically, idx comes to 22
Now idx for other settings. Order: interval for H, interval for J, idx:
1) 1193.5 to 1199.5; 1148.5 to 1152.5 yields -2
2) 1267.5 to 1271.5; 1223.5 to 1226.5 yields 11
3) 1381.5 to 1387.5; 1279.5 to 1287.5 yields 34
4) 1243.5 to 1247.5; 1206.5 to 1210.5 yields 23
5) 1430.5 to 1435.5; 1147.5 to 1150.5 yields 35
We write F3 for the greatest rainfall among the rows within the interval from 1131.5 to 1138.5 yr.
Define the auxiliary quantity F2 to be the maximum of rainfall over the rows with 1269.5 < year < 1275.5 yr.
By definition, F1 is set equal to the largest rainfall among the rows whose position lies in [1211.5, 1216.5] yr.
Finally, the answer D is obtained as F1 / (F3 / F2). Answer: 156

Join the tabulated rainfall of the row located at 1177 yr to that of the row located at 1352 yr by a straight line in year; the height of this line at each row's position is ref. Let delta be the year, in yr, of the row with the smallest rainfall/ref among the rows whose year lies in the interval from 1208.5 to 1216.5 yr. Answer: 1212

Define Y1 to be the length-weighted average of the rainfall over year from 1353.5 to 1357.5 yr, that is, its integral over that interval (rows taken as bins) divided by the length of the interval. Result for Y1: 160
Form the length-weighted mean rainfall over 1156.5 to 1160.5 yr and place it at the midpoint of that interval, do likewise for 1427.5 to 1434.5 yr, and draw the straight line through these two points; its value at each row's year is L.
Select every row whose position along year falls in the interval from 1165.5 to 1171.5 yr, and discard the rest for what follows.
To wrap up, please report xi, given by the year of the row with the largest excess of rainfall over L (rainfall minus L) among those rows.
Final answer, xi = 1166 yr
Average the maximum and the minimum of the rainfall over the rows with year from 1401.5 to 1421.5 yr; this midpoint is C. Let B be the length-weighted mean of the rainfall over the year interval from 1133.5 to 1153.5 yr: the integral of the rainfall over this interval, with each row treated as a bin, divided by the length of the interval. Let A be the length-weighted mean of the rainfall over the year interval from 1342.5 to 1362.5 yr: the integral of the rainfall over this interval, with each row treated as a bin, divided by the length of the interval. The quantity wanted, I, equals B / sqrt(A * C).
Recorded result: 0.84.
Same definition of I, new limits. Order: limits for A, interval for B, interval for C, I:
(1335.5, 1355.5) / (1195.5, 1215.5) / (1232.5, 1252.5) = 0.89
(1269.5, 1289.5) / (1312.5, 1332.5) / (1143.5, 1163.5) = 1.01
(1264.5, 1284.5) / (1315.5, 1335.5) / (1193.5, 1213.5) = 1.00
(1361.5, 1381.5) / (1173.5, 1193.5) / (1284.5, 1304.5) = 0.92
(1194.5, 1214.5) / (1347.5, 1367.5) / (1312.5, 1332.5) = 1.10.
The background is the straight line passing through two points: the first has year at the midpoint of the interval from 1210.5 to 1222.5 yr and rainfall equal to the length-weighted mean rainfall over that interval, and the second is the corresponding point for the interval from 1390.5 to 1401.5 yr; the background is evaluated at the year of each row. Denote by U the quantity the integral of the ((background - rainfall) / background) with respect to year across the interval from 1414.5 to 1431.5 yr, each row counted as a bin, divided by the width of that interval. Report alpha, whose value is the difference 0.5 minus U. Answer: 0.384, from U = 0.12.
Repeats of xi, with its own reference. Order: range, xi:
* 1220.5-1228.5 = 1226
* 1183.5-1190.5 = 1188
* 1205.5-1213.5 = 1210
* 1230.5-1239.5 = 1235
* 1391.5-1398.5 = 1397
